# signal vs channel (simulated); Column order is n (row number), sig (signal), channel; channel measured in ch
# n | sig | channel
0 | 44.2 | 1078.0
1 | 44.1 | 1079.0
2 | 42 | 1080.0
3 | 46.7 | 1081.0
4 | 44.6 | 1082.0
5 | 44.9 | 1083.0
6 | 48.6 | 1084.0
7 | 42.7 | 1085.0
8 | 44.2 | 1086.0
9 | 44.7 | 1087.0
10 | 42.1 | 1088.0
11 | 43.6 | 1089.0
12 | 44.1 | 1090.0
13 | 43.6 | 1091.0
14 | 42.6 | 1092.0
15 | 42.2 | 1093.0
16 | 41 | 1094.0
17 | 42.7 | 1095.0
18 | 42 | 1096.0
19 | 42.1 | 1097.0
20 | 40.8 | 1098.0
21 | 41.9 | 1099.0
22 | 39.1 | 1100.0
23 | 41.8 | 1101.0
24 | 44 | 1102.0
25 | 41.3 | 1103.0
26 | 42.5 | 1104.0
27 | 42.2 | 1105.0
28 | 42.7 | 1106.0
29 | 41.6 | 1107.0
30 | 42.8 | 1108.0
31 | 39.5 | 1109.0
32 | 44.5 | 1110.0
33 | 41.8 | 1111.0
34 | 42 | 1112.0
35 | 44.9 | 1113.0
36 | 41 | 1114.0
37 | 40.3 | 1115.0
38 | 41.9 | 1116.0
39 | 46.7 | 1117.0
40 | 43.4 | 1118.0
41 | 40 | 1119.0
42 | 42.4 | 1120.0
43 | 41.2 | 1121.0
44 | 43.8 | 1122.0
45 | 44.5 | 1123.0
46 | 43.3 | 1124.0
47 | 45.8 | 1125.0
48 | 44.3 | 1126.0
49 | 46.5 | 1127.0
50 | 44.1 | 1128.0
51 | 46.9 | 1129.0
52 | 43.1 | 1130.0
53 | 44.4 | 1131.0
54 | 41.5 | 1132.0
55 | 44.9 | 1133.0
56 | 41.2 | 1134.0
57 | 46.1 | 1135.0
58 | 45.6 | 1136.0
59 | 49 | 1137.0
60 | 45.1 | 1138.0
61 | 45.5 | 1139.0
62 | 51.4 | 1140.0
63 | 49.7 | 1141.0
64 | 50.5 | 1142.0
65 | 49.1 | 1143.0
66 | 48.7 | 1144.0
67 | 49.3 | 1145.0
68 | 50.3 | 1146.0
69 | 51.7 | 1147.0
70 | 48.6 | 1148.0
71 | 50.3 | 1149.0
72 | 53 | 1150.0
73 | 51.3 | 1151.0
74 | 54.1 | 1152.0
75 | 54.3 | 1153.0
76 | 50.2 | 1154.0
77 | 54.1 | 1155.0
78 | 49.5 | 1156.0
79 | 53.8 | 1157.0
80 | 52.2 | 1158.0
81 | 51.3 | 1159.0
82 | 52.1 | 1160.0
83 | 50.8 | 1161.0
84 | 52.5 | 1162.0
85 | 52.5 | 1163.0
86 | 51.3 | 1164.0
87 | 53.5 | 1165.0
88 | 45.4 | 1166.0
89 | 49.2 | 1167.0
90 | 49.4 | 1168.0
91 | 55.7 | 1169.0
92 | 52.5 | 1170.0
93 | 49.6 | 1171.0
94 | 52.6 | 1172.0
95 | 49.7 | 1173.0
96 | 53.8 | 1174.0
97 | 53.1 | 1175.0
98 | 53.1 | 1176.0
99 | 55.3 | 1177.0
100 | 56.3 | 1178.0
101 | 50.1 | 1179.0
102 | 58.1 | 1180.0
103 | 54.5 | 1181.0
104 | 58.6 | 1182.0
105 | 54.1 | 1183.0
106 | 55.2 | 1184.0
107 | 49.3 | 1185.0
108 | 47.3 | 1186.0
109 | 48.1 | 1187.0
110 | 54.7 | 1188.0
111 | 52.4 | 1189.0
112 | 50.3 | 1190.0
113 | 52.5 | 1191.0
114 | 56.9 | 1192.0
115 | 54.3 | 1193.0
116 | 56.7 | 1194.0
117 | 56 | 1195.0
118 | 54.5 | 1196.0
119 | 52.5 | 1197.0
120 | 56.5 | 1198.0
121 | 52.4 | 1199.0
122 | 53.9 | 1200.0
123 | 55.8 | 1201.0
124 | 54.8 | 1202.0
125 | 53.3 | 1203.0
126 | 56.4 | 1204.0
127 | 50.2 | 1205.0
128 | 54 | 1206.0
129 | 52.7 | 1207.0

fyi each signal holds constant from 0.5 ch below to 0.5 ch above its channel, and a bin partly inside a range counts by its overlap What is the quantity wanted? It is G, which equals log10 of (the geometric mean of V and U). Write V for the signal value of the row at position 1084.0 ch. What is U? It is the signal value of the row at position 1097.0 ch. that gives 1.66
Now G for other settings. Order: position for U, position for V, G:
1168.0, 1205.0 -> 1.70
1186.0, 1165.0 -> 1.70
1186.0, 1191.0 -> 1.70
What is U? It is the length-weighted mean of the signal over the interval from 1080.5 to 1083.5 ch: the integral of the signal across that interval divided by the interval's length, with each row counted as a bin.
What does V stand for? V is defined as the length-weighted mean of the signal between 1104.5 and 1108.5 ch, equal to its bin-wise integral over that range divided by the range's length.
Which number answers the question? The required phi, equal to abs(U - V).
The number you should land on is 3.1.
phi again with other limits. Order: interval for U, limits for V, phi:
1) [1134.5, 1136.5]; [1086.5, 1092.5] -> 2.4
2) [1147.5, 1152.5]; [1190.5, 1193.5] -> 3.1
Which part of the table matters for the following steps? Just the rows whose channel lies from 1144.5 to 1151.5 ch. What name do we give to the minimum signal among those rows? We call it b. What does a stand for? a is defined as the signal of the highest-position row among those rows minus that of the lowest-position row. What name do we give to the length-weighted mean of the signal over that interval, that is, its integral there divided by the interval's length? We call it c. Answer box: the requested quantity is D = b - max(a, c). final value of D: -2.0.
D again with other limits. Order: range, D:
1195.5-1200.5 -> -1.6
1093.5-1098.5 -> -0.9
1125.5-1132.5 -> -2.9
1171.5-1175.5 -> -2.6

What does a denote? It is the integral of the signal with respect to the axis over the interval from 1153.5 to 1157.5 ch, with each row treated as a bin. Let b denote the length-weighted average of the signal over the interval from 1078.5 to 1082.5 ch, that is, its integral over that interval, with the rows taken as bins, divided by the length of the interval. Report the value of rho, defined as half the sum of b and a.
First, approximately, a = 208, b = 44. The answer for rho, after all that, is 126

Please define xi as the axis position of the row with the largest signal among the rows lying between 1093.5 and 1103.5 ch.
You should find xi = 1102.0 ch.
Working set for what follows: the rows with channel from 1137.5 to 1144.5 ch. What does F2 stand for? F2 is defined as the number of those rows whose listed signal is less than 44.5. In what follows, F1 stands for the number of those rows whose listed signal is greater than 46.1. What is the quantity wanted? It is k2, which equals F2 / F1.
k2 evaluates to 0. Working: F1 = 5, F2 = 0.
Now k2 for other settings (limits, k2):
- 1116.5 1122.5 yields 5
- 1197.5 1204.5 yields 0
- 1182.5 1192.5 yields 0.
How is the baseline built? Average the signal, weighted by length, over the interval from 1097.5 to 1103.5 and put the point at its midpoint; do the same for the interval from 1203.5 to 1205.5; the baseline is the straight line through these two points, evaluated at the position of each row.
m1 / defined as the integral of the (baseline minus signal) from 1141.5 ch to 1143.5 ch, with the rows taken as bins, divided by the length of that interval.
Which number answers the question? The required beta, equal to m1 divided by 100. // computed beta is -0.04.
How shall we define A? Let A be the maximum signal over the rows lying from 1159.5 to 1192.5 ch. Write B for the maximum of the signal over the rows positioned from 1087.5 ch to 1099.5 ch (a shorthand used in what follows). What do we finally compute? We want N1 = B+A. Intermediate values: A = 58.6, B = 44.1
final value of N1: 103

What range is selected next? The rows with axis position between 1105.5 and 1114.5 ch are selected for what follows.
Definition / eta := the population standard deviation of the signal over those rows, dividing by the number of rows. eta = 1.6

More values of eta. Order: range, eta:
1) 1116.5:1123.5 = 2.0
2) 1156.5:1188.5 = 3.0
